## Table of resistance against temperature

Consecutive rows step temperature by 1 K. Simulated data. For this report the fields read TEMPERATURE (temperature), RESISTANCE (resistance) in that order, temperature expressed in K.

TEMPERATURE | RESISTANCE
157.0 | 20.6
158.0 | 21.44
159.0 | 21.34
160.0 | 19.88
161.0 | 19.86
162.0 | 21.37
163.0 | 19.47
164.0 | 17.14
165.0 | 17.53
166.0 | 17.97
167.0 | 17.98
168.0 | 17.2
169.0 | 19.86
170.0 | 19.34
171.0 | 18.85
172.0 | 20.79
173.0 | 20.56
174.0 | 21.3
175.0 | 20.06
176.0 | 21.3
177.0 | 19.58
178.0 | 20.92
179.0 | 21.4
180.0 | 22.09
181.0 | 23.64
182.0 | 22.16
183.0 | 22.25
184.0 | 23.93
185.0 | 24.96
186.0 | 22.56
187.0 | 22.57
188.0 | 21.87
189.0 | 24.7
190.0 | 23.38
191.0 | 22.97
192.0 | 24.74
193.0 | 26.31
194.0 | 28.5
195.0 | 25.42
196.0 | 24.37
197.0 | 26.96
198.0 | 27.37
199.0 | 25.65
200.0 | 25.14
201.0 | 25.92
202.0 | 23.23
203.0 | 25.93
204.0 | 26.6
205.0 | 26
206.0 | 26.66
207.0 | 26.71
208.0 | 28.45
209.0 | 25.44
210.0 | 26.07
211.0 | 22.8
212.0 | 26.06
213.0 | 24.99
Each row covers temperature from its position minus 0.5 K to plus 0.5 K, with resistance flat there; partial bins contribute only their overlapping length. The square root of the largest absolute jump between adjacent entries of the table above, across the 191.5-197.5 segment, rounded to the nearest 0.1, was 1.8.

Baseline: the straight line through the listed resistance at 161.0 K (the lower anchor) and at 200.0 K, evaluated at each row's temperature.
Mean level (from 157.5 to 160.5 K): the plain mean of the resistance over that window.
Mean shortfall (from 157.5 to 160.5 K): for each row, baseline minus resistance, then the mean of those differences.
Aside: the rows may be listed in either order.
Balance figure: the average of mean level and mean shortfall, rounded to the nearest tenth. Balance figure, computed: 9.8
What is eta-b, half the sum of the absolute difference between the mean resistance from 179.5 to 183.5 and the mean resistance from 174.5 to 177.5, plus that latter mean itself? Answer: 11.3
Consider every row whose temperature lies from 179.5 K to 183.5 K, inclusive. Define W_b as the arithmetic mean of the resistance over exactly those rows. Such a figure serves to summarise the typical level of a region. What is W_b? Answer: 22.5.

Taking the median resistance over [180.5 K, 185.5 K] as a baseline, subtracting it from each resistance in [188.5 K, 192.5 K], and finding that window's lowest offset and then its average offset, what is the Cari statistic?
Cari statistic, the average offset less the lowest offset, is 1.0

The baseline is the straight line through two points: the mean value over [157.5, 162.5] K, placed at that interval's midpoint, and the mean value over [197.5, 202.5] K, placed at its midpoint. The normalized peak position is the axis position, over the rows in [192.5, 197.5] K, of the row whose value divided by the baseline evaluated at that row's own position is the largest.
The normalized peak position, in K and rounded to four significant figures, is 194.0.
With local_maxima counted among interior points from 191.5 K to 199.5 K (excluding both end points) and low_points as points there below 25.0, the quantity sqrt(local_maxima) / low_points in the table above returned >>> 0.71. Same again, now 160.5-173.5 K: 0.15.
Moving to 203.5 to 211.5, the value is 1.41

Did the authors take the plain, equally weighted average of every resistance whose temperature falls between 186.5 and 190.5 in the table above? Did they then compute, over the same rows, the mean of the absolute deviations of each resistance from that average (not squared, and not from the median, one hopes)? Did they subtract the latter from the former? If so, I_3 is 22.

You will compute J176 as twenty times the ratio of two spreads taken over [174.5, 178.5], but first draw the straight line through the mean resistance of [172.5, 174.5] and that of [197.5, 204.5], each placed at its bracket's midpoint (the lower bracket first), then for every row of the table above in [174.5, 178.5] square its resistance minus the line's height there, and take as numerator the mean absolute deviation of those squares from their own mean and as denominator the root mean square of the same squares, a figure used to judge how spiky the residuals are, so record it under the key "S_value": 11.7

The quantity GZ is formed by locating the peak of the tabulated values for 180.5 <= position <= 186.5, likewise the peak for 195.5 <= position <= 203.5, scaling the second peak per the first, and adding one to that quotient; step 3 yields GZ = 2.10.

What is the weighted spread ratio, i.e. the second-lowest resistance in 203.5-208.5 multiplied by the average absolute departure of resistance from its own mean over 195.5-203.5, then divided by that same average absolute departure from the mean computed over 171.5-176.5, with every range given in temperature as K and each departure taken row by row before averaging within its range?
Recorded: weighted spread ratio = 66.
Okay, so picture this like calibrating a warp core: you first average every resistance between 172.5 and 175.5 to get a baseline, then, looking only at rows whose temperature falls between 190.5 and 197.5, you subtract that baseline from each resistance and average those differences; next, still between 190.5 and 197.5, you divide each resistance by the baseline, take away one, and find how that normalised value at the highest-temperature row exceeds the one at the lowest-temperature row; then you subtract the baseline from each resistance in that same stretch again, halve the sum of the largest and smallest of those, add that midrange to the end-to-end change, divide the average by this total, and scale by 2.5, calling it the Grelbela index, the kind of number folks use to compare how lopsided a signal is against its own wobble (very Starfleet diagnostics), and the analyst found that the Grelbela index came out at 2.3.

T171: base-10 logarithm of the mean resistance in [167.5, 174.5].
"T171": 1.29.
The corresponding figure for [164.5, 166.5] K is 1.25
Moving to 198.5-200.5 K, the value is 1.40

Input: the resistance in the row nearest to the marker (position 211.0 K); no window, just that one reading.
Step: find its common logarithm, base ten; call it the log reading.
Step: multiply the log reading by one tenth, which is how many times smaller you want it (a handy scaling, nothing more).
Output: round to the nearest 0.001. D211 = 0.136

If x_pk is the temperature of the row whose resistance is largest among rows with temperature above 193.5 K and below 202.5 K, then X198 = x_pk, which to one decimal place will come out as 194.0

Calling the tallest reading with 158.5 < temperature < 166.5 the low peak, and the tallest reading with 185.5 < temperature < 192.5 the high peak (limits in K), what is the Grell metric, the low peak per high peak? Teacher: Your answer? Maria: 0.86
